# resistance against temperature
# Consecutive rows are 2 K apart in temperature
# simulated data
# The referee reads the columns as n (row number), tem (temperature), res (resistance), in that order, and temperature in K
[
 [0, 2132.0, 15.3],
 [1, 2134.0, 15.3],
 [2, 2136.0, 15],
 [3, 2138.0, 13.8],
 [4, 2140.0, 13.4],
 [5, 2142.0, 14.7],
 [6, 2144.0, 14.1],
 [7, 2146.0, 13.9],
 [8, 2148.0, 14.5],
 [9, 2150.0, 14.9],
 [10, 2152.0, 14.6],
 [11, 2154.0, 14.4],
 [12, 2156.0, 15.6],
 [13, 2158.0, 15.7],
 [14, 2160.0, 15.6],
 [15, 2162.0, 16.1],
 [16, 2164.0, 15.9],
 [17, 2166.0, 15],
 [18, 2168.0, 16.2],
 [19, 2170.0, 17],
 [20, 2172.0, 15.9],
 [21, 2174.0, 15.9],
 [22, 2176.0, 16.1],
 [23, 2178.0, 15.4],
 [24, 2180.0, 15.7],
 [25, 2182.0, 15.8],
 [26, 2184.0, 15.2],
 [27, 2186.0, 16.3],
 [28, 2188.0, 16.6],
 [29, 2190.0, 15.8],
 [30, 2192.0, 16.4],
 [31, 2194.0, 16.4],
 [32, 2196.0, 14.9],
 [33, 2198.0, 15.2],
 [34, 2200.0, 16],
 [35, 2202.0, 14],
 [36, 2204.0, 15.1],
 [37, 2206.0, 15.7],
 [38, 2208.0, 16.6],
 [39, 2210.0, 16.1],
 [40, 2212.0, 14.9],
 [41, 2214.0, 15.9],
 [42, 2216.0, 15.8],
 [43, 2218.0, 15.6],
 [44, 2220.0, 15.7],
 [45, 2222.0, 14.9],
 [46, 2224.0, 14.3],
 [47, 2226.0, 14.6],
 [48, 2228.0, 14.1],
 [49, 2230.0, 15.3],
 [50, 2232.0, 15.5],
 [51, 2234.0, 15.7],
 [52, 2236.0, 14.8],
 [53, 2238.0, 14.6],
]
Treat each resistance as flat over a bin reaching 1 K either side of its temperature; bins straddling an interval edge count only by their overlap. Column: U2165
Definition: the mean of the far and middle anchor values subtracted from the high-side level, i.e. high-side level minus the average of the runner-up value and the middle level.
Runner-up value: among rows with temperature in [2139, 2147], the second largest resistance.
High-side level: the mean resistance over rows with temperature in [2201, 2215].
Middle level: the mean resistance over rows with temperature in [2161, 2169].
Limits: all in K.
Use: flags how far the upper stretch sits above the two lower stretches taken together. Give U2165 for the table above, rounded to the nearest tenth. 0.5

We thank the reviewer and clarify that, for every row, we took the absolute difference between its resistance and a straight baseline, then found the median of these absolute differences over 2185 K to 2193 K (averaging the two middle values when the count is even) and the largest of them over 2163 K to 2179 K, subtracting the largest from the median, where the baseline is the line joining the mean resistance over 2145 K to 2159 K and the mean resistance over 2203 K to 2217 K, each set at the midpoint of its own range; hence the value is -0.95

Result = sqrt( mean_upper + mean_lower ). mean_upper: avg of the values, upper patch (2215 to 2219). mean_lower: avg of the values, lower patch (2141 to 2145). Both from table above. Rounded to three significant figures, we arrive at 5.49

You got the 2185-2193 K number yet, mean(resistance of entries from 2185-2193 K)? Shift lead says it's 16.3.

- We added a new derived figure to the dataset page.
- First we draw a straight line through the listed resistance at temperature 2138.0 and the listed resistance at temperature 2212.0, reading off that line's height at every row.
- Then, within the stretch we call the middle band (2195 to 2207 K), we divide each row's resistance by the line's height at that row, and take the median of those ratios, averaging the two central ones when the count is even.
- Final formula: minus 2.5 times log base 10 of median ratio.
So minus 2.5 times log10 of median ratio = -0.030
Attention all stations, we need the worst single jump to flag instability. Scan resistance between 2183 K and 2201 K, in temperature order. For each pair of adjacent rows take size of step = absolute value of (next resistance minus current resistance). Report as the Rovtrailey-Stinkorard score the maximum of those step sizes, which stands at 1.50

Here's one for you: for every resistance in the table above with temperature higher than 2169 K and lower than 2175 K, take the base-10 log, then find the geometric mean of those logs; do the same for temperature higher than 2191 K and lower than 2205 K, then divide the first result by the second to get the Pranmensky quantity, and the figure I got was 1.02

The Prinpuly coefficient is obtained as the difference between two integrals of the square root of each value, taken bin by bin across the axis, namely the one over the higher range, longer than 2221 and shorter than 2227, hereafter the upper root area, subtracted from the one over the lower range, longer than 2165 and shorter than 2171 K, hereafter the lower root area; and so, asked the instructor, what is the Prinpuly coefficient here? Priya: 1.1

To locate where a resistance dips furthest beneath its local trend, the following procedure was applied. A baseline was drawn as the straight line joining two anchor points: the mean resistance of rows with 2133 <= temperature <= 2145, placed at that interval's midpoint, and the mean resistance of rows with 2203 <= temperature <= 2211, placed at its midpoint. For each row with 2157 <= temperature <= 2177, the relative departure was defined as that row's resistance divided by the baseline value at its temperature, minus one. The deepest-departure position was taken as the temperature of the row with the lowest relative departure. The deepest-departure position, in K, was 2166.0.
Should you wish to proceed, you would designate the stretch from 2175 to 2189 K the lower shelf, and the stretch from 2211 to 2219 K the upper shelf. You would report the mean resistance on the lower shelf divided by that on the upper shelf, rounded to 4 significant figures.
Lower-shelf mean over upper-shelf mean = 1.021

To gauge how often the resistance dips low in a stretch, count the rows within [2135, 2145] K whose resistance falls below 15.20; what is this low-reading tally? 5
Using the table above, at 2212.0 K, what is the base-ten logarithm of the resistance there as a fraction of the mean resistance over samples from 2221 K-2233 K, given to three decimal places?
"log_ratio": 0.003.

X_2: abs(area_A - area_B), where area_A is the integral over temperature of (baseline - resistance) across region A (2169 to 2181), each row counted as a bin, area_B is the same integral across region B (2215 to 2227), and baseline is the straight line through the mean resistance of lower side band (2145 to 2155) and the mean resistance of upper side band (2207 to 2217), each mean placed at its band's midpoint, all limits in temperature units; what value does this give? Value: 23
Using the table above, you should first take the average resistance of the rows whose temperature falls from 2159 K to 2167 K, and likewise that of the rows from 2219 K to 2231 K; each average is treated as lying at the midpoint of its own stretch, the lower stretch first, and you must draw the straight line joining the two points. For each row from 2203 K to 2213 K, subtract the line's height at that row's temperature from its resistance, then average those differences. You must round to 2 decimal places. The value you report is 0.63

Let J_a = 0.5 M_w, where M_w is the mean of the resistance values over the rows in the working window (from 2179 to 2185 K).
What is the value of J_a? 7.8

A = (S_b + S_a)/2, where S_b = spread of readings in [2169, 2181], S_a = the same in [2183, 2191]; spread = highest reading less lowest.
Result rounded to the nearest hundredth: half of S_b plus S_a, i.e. 1.50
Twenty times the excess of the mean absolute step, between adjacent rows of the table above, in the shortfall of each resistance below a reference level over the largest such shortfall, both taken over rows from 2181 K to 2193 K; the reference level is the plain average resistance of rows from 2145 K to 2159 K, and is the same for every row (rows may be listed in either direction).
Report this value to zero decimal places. 22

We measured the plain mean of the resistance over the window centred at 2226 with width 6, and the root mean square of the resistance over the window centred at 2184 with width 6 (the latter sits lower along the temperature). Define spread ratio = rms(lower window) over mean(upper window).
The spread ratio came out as 1.10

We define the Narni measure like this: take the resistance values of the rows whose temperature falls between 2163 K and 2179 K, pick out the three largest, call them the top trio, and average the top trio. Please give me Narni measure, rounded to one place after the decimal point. 16.4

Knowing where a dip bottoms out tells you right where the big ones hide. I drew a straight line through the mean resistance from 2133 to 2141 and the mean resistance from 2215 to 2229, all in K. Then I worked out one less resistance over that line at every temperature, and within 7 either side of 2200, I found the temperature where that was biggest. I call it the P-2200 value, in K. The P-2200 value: 2202.0 K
